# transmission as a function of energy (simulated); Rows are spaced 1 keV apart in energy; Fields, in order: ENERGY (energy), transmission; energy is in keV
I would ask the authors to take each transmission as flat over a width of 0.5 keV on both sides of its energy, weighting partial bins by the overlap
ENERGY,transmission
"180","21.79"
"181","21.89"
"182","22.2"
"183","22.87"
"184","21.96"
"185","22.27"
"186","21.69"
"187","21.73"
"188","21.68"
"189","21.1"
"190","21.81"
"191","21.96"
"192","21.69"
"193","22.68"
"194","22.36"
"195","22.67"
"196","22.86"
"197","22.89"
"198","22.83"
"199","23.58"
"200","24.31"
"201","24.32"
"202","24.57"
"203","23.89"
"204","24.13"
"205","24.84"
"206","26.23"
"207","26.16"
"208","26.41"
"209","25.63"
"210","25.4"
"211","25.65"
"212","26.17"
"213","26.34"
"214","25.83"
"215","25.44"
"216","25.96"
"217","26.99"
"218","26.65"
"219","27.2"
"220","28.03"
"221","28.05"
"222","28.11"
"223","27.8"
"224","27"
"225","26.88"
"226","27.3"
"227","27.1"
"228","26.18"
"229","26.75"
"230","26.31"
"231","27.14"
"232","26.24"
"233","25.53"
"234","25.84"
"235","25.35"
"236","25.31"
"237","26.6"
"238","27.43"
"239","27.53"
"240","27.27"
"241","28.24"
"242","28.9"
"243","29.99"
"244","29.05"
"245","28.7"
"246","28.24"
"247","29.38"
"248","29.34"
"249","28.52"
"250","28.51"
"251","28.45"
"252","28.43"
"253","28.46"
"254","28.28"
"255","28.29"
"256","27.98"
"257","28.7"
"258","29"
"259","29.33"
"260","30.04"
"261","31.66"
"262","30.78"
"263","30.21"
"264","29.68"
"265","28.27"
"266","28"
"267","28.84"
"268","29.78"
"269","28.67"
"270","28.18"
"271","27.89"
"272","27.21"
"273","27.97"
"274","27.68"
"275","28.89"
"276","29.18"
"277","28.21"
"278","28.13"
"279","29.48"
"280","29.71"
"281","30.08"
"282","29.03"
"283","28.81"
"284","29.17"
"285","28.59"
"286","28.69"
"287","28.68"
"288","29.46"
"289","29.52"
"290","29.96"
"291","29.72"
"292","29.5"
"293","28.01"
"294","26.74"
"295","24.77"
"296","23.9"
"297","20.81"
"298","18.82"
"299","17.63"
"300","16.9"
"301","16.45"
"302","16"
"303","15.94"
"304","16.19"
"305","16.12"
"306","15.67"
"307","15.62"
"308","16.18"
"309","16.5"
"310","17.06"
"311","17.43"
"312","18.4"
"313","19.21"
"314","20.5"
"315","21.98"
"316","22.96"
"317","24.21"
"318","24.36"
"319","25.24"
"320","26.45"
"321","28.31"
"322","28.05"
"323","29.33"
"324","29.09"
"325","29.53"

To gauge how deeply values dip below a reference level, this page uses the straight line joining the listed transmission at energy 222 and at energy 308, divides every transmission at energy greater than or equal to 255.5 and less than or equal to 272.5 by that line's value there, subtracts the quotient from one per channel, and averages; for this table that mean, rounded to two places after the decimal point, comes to -0.31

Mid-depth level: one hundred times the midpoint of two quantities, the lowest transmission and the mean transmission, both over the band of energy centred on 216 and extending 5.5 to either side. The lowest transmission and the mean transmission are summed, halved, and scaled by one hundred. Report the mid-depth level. 2601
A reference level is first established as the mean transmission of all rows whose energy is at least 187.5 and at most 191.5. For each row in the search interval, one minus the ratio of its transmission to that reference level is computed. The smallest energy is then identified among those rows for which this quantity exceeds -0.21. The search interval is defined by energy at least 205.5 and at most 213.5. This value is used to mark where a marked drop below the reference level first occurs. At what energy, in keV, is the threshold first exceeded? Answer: 207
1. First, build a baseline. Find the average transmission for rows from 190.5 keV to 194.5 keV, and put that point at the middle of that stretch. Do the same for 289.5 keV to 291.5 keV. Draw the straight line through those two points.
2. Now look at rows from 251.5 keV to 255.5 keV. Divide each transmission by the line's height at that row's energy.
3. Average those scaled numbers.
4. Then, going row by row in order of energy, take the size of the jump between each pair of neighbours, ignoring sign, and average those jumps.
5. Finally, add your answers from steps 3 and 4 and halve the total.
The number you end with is 0.529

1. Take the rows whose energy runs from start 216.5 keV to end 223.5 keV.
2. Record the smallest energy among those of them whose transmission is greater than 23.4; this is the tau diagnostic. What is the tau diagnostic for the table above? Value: 217 keV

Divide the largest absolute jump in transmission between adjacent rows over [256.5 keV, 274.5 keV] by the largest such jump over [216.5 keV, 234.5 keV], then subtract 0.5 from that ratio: 1.3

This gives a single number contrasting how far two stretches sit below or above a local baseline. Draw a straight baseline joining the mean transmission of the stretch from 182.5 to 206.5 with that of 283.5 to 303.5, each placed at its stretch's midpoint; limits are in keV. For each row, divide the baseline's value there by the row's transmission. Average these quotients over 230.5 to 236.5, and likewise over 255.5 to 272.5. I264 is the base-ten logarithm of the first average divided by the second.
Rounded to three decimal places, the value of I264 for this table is 0.041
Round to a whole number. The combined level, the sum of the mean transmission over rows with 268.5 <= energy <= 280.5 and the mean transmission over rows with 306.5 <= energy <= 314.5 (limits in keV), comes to 46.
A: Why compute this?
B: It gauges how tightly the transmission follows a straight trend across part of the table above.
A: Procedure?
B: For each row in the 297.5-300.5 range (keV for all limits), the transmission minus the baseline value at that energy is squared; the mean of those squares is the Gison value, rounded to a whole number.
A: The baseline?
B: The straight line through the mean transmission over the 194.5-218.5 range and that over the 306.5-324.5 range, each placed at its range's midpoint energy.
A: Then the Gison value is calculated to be 25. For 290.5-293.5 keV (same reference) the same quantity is 39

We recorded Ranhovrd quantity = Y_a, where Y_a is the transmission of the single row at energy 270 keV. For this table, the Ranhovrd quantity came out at 28.18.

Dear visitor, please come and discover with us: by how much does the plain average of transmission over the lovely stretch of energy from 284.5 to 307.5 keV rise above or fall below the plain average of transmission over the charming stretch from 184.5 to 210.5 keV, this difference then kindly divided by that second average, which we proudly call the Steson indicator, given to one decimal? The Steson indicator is 0.0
